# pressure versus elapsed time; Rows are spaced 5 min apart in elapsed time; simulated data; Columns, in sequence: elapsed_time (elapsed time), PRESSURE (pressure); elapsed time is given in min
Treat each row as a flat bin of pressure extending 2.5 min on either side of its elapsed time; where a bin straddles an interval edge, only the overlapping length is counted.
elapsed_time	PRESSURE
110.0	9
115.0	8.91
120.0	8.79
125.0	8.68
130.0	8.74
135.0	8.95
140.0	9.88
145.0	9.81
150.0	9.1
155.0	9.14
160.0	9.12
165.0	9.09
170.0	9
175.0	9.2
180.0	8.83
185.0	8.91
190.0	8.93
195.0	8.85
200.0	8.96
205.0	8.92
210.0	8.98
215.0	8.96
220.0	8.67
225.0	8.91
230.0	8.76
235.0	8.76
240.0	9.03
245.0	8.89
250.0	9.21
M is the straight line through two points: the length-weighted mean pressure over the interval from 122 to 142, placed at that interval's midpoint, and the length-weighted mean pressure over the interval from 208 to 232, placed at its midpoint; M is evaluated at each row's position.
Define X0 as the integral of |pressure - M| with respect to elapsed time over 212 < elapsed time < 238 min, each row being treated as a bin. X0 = 2.6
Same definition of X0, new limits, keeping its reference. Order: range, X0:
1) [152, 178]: 3.7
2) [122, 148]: 12.2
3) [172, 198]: 2.3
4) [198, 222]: 2.3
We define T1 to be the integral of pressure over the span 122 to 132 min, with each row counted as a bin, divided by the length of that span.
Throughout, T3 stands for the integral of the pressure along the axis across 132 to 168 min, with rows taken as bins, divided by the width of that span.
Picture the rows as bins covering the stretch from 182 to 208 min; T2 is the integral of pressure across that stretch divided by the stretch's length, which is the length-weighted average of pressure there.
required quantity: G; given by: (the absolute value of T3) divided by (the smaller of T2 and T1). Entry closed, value 1.07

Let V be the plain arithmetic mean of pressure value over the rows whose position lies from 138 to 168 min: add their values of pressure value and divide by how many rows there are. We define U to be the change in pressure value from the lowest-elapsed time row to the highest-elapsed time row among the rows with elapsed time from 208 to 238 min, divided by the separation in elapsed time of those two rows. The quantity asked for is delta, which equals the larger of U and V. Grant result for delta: 9.36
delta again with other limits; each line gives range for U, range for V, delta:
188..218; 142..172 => 9.21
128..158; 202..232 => 8.87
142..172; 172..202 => 8.95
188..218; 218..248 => 8.84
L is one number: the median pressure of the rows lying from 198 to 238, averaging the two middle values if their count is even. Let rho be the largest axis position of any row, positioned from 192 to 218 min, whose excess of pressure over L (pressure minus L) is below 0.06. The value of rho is 215.0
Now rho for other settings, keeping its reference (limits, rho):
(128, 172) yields 135.0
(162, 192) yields 190.0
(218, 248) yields 245.0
